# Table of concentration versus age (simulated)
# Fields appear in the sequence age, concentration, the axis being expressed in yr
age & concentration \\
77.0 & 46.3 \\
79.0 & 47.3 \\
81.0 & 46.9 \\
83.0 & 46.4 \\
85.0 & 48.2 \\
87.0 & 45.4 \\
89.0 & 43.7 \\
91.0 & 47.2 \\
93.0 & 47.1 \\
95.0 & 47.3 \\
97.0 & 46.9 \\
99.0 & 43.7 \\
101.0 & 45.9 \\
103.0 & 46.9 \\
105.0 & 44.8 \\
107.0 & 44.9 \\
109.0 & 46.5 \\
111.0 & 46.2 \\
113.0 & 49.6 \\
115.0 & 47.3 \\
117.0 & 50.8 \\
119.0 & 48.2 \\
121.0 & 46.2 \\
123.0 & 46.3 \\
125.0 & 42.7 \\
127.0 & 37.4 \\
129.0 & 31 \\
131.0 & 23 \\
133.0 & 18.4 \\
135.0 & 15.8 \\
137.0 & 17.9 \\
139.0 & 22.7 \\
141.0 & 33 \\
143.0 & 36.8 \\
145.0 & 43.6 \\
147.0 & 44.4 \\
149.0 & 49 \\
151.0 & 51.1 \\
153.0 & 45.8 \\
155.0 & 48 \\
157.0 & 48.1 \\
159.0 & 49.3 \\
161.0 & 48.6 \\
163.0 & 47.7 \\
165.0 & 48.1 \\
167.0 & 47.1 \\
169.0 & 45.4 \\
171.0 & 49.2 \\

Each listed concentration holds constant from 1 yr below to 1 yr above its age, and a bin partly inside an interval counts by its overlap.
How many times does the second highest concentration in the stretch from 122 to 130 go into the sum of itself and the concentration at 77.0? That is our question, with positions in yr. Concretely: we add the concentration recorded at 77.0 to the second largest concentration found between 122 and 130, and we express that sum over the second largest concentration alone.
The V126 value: 2.08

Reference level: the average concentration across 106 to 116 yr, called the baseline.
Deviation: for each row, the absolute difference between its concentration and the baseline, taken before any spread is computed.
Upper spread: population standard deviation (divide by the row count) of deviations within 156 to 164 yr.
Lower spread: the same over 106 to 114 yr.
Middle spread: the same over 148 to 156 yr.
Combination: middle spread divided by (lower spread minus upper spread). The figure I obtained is 3.7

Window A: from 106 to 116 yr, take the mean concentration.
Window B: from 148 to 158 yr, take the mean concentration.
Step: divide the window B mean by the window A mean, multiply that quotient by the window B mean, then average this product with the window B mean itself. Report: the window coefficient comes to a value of 49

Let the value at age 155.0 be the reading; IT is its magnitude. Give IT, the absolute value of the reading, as 48.0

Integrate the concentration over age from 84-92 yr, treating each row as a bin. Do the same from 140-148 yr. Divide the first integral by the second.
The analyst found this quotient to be 1.17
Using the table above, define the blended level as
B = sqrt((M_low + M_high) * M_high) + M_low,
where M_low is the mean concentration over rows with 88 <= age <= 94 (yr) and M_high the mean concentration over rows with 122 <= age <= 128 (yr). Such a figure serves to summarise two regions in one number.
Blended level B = 107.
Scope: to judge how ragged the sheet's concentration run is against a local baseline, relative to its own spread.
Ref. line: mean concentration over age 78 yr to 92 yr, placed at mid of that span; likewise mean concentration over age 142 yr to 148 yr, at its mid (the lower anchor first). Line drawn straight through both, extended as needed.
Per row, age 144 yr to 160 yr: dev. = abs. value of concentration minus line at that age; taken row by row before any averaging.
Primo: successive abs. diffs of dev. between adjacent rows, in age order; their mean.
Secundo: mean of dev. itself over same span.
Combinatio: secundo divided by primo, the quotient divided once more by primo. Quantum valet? 1.1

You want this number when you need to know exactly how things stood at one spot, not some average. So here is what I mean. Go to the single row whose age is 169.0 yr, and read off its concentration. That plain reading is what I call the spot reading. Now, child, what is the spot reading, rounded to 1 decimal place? 45.4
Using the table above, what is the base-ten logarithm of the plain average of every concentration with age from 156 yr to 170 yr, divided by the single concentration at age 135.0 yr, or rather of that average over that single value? 0.5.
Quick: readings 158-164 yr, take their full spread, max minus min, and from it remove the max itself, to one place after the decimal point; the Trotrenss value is -47.7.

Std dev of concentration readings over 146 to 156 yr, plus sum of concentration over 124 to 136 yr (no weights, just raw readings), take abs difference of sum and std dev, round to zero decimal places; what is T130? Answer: 166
